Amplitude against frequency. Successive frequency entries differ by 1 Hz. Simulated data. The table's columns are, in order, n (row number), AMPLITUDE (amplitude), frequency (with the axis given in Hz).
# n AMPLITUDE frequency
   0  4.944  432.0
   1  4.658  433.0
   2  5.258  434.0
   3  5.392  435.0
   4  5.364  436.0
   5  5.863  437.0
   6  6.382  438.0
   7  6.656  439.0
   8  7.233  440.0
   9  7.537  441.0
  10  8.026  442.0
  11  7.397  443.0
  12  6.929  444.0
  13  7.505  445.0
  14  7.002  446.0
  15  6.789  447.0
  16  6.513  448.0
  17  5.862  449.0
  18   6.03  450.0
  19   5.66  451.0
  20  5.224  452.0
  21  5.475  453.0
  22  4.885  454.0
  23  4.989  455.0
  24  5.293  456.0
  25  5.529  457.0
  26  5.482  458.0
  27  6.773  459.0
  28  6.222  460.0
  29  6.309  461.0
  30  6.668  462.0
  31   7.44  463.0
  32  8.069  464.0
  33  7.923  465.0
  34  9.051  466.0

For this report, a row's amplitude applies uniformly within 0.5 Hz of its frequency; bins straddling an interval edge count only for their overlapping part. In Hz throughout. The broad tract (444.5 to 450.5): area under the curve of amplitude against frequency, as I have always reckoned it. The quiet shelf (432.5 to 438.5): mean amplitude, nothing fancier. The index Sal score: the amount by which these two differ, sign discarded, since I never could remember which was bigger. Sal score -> 34.2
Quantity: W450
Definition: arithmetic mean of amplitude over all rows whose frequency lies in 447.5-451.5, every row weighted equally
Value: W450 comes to 6.02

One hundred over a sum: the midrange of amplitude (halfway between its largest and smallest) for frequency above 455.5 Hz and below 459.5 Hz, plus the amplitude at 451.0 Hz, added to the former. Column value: 8.6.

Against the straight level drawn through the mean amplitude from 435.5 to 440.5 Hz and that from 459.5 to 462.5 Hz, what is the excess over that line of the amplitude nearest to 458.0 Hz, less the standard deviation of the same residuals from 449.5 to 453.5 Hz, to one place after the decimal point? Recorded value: -1.2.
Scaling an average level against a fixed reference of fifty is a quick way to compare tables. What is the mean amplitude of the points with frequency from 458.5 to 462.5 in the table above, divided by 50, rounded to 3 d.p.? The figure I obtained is 0.130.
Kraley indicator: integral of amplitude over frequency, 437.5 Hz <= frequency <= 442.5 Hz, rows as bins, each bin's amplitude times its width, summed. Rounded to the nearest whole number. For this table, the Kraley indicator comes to 36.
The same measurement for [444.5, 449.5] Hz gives 34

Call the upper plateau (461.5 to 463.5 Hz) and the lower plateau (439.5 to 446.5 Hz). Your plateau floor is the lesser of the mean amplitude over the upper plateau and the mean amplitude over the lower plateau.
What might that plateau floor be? 7.1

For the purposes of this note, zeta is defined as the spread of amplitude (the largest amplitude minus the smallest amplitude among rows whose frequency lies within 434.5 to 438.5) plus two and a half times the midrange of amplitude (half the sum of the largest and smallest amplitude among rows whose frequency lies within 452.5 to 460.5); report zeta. 15.6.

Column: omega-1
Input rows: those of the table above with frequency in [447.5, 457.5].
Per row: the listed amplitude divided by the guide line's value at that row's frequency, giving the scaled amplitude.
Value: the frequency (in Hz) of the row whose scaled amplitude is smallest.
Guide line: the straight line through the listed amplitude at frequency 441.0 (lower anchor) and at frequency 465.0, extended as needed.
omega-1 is 454.0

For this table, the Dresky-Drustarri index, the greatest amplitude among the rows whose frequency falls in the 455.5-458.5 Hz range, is 5.529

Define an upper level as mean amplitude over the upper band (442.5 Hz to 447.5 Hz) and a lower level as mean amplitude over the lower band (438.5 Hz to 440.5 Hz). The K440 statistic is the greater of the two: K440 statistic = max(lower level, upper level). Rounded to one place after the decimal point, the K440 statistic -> 7.1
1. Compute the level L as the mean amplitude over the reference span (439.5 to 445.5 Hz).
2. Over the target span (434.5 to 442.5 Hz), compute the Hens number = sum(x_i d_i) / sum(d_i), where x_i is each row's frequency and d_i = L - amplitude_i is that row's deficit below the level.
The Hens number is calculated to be 436.1 Hz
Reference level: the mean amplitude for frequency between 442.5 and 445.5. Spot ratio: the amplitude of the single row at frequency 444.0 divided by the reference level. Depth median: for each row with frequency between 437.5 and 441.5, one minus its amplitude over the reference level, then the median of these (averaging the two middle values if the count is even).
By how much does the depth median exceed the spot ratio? -0.91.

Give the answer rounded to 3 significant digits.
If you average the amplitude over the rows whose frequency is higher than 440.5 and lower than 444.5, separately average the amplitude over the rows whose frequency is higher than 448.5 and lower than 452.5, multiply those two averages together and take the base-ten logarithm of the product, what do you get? 1.63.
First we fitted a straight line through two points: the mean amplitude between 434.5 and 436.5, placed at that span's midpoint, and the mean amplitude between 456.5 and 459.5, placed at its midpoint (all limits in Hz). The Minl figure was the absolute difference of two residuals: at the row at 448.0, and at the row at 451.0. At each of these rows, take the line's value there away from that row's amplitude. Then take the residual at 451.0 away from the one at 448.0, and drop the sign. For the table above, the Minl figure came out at 0.93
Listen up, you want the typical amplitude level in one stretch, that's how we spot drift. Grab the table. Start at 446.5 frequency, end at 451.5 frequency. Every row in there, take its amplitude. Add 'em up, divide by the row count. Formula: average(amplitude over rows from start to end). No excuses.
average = 6.2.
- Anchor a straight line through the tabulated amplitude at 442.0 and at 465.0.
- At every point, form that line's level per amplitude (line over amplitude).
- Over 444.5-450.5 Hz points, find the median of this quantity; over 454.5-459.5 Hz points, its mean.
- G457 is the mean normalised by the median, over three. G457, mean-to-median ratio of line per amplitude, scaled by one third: 0.40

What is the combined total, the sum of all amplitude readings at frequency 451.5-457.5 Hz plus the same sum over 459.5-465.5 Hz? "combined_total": 74.0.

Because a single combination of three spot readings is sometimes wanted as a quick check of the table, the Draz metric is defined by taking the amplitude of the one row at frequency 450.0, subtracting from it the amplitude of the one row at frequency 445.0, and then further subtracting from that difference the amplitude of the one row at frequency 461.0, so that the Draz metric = -7.8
